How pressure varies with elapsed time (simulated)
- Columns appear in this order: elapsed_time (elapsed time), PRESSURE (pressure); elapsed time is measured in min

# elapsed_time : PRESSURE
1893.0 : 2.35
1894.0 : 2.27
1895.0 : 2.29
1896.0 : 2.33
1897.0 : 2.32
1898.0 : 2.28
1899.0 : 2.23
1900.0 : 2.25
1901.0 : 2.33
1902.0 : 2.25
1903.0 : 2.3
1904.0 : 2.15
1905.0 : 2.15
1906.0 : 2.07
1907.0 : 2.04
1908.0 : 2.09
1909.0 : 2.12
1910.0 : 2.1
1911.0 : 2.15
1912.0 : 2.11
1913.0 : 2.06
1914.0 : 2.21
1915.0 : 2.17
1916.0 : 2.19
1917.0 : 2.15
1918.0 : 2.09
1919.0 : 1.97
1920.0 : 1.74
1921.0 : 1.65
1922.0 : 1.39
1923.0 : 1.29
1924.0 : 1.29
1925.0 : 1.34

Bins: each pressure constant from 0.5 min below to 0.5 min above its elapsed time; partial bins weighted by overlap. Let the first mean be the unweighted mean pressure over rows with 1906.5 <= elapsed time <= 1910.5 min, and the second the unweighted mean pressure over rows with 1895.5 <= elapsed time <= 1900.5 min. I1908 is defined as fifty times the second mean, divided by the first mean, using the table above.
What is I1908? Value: 55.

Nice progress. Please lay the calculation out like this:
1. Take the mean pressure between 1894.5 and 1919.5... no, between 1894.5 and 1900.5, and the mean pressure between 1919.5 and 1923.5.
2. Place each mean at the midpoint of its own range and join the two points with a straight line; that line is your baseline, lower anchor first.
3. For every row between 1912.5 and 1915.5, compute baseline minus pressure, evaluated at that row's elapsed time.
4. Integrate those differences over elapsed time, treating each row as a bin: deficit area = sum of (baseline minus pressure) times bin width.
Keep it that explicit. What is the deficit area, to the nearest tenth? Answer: -1.2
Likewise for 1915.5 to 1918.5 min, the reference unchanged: -1.4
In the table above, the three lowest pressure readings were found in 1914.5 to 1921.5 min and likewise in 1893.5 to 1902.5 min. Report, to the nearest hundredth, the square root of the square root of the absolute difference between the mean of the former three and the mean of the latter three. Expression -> 0.82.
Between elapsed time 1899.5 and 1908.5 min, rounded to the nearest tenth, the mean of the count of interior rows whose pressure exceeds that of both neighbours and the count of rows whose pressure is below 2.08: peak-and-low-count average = 2.0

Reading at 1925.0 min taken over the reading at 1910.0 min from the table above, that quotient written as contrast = 0.64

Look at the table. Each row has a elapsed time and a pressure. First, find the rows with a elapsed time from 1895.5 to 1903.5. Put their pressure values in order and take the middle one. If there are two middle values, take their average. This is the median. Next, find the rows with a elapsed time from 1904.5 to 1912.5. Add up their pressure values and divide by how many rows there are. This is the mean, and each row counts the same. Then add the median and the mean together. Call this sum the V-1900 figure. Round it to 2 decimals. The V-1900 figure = 4.39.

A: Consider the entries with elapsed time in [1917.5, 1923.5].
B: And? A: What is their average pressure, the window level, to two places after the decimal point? 1.69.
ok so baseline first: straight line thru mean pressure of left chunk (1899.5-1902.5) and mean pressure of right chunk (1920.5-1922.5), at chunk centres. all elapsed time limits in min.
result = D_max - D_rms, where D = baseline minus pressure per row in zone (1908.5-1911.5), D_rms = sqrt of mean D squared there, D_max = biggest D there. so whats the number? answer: -0.32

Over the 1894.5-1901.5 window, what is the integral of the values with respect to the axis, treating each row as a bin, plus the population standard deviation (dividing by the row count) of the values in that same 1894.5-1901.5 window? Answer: 16.1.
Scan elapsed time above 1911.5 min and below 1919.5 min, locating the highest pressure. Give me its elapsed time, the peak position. 1914.0 min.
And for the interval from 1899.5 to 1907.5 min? 1901.0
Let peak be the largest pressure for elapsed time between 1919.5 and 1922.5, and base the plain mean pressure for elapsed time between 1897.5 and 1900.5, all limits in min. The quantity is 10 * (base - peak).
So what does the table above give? 5.1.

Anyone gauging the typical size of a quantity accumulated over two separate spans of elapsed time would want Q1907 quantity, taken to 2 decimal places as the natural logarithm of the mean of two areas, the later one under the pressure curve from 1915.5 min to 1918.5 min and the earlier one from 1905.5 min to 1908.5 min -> 1.84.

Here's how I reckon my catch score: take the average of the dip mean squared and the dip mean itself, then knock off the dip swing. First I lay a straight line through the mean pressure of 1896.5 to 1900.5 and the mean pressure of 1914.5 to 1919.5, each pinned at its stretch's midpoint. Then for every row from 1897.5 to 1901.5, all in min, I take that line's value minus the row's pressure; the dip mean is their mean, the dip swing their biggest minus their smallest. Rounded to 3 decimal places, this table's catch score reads -0.122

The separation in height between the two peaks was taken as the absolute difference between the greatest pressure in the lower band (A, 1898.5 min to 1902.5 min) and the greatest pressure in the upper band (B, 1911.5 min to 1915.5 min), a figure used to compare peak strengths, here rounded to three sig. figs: 0.120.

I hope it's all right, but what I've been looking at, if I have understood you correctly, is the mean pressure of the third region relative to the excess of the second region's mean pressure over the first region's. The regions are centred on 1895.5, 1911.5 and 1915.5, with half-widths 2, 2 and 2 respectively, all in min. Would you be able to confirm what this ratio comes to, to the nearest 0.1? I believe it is -11.0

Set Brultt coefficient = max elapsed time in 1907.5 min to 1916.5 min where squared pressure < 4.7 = 1913.0 min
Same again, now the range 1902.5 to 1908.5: 1908.0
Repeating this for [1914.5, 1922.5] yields 1922.0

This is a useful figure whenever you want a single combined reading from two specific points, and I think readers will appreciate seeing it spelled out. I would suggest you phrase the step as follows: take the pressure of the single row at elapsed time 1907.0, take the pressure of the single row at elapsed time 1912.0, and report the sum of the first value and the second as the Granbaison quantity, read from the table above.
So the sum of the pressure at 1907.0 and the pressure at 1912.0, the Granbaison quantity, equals 4.15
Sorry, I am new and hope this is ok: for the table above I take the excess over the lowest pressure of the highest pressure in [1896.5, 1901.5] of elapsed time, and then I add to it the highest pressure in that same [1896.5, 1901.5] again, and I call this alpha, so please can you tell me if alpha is 2.43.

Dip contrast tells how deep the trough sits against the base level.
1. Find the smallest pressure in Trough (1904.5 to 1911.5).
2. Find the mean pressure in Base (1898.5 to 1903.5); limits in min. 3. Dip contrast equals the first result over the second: 0.90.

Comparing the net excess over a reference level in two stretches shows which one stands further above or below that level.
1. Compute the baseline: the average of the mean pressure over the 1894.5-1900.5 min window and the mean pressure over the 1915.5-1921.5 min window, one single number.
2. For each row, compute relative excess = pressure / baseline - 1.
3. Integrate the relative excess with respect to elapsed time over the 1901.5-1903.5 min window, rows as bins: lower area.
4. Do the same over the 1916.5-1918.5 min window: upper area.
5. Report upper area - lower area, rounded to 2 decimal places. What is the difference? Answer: -0.15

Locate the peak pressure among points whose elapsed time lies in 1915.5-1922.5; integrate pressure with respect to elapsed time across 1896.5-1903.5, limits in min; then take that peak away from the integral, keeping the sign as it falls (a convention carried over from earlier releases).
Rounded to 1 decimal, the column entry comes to 13.8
